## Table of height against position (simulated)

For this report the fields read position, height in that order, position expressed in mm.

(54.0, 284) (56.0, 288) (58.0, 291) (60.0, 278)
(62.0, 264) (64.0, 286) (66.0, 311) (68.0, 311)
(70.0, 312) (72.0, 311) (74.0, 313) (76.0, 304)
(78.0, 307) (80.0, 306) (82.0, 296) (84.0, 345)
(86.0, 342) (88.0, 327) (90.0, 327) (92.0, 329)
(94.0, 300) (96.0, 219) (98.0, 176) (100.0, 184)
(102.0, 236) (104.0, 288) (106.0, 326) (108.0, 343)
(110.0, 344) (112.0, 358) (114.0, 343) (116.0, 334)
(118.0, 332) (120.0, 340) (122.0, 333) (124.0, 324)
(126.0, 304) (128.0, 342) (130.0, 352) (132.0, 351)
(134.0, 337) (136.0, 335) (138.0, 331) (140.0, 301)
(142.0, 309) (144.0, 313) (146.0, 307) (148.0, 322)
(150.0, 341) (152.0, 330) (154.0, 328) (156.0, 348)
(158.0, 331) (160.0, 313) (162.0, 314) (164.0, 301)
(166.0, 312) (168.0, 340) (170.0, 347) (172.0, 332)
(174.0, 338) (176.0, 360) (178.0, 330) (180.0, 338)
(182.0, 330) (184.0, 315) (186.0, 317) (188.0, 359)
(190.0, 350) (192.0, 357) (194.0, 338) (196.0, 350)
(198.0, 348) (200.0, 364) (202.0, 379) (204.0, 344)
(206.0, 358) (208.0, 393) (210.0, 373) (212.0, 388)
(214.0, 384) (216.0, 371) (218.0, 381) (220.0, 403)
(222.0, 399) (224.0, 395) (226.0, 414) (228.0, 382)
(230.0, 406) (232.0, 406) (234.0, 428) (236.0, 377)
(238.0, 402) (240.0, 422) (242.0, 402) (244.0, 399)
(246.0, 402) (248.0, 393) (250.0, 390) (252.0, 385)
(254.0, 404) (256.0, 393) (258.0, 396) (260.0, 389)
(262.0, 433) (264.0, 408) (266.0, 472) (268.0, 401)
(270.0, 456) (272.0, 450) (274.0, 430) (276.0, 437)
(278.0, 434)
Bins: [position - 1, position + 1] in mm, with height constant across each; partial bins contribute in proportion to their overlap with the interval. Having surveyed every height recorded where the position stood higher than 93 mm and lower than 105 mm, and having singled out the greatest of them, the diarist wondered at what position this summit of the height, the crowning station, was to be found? 94.0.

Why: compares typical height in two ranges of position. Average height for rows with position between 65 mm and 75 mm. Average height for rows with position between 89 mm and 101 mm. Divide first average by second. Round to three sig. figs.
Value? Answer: 1.22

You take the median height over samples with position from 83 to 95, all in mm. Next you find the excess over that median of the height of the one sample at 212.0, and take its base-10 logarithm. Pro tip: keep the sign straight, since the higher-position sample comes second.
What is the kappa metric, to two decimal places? 1.78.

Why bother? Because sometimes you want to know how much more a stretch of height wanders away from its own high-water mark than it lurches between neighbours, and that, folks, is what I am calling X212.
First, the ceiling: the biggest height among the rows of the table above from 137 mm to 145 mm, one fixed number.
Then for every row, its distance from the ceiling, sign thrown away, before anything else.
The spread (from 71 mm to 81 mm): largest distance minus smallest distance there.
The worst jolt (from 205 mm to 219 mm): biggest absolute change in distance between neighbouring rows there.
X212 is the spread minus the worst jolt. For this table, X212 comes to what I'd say -26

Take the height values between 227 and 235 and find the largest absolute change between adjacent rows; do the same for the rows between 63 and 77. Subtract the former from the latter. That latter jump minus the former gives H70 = 1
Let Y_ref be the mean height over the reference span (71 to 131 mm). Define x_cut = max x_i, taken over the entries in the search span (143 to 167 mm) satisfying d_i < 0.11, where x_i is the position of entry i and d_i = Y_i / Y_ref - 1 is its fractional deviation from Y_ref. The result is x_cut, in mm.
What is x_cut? 166.0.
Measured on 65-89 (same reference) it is 88.0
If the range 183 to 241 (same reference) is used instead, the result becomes 194.0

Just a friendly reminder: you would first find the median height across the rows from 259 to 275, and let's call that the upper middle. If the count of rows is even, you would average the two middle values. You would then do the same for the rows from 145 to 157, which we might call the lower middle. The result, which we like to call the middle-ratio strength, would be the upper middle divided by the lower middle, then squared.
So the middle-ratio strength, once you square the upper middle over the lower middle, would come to 1.7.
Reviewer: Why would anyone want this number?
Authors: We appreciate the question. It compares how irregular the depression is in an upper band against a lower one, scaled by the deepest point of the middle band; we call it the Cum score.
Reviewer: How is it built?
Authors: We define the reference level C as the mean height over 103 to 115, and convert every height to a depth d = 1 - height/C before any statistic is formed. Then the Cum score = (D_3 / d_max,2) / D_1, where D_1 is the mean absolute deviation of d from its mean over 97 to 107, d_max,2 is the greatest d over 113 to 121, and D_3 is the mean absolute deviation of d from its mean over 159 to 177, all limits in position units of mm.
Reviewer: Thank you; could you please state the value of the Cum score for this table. 64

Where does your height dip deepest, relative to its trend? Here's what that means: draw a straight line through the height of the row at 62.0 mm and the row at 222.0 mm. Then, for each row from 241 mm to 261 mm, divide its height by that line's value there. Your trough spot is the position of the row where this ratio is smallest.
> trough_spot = 260.0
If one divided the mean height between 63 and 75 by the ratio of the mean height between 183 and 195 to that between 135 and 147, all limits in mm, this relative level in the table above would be 286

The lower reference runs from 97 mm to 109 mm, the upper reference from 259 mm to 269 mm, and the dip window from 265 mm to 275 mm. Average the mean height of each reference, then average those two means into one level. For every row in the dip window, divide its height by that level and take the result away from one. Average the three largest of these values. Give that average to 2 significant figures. -0.26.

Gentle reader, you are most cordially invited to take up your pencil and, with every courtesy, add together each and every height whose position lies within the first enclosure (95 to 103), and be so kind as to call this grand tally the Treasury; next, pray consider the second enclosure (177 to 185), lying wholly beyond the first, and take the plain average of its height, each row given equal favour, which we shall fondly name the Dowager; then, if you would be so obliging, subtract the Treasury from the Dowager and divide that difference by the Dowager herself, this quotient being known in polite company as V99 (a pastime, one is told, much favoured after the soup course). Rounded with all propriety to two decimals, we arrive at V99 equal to -1.48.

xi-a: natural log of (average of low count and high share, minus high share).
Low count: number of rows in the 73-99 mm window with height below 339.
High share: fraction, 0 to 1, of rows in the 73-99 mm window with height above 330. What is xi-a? 1.69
